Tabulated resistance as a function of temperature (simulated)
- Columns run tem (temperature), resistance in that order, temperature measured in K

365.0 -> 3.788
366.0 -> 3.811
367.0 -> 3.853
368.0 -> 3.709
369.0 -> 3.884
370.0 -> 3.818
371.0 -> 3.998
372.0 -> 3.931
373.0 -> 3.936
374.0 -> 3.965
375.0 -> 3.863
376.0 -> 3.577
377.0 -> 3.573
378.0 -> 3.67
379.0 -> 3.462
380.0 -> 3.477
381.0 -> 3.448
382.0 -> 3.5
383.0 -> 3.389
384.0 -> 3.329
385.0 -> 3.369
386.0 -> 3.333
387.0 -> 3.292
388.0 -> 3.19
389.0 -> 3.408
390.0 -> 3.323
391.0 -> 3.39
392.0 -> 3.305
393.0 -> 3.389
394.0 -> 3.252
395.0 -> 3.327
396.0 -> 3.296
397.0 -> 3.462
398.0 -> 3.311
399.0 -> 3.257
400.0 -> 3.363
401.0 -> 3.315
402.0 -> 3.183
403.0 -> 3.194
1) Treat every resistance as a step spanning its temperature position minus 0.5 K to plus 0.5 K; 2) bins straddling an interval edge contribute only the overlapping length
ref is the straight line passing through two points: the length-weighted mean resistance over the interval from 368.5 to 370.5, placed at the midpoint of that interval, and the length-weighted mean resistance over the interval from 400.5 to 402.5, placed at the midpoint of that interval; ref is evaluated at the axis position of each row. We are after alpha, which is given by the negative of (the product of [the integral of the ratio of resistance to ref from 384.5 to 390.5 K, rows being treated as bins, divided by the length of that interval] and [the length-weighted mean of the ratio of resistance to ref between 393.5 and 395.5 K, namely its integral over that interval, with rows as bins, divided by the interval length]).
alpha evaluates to -0.920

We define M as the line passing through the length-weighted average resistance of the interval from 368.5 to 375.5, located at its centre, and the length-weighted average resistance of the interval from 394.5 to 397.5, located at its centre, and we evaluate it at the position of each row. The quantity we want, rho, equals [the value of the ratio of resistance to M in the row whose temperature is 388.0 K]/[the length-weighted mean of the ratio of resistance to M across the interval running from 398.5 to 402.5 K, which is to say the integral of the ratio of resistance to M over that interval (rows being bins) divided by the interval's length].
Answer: 0.89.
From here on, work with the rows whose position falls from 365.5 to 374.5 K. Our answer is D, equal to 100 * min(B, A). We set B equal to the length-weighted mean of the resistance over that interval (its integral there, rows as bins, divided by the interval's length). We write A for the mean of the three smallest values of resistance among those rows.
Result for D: 378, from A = 3.78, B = 3.88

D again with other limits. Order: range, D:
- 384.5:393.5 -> 326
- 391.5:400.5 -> 327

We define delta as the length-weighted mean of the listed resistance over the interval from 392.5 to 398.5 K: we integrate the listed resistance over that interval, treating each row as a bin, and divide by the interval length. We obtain 3.34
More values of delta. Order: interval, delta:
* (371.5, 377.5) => 3.81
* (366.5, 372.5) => 3.87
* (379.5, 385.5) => 3.42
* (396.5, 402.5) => 3.32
